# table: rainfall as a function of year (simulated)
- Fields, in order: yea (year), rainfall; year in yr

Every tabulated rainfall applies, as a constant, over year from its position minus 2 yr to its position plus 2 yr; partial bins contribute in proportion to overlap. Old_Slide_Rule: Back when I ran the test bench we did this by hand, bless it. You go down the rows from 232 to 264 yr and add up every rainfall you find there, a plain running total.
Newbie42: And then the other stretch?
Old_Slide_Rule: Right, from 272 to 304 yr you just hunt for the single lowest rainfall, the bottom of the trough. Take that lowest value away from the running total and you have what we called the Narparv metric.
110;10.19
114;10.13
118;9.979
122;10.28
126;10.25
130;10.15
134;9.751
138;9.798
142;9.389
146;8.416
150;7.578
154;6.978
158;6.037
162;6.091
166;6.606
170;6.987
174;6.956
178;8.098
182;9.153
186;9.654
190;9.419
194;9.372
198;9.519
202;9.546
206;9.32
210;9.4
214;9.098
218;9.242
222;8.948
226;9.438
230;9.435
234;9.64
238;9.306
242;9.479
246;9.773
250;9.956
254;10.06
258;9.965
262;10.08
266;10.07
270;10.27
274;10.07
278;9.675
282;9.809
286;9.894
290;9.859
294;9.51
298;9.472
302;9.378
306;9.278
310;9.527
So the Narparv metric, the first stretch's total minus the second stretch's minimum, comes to 69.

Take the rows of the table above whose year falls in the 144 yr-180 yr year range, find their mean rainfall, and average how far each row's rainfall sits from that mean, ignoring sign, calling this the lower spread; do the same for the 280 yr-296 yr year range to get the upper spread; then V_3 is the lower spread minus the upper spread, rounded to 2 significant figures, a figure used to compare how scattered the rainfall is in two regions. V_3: 0.50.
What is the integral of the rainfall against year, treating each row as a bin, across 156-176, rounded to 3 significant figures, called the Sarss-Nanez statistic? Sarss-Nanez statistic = 131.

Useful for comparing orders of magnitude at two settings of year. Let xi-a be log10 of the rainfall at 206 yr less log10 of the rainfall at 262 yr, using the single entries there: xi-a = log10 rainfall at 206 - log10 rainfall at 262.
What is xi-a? -0.03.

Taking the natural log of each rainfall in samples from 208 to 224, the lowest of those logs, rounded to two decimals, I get 2.19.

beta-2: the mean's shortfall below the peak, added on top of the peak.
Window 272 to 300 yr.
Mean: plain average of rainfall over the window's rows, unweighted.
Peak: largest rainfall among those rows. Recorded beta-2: 10.4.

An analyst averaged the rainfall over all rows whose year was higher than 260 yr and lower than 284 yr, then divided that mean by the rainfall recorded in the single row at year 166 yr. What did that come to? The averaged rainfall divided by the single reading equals 1.51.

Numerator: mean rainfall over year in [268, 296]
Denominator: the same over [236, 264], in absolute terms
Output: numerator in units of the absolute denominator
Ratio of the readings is 1.01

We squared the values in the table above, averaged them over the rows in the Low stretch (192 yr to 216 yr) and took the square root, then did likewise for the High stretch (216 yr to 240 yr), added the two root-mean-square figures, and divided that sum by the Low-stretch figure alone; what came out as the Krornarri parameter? 2.00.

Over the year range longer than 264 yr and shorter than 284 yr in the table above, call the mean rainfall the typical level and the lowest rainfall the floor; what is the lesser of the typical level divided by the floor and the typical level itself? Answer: 1.03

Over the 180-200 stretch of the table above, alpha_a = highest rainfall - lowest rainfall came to 0.50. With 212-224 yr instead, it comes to 0.29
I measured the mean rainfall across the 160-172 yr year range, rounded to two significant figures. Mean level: 6.6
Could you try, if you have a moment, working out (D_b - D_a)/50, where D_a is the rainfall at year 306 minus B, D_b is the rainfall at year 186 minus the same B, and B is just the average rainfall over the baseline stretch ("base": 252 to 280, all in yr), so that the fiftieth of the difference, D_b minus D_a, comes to 0.008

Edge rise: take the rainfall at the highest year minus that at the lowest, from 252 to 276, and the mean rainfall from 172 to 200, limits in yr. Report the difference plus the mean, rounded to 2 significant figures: 8.9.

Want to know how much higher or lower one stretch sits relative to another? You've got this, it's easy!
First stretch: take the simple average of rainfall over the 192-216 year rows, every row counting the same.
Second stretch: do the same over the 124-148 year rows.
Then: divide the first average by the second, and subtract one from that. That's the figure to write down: -0.03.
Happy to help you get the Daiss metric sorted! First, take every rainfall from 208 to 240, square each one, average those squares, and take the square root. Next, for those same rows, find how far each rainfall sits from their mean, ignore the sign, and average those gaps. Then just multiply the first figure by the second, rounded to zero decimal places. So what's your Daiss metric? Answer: 2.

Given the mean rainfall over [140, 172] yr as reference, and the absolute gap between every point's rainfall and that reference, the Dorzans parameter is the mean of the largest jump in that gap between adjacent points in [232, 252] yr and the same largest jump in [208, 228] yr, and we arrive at 0.41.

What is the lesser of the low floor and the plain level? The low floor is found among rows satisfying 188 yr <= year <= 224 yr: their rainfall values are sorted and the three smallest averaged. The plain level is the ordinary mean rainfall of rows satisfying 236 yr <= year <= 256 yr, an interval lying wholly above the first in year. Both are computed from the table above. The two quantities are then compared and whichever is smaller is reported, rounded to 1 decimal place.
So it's 9.1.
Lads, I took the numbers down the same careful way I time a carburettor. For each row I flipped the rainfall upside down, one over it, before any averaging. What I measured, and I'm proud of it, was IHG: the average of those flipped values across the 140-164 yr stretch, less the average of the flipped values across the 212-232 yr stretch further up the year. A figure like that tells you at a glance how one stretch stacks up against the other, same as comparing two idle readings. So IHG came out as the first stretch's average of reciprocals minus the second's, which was 0.030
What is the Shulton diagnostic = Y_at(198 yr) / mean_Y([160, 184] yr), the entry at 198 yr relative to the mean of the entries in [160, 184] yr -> 1.30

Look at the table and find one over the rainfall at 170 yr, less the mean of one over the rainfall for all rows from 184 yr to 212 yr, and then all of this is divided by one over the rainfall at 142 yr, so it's 0.35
